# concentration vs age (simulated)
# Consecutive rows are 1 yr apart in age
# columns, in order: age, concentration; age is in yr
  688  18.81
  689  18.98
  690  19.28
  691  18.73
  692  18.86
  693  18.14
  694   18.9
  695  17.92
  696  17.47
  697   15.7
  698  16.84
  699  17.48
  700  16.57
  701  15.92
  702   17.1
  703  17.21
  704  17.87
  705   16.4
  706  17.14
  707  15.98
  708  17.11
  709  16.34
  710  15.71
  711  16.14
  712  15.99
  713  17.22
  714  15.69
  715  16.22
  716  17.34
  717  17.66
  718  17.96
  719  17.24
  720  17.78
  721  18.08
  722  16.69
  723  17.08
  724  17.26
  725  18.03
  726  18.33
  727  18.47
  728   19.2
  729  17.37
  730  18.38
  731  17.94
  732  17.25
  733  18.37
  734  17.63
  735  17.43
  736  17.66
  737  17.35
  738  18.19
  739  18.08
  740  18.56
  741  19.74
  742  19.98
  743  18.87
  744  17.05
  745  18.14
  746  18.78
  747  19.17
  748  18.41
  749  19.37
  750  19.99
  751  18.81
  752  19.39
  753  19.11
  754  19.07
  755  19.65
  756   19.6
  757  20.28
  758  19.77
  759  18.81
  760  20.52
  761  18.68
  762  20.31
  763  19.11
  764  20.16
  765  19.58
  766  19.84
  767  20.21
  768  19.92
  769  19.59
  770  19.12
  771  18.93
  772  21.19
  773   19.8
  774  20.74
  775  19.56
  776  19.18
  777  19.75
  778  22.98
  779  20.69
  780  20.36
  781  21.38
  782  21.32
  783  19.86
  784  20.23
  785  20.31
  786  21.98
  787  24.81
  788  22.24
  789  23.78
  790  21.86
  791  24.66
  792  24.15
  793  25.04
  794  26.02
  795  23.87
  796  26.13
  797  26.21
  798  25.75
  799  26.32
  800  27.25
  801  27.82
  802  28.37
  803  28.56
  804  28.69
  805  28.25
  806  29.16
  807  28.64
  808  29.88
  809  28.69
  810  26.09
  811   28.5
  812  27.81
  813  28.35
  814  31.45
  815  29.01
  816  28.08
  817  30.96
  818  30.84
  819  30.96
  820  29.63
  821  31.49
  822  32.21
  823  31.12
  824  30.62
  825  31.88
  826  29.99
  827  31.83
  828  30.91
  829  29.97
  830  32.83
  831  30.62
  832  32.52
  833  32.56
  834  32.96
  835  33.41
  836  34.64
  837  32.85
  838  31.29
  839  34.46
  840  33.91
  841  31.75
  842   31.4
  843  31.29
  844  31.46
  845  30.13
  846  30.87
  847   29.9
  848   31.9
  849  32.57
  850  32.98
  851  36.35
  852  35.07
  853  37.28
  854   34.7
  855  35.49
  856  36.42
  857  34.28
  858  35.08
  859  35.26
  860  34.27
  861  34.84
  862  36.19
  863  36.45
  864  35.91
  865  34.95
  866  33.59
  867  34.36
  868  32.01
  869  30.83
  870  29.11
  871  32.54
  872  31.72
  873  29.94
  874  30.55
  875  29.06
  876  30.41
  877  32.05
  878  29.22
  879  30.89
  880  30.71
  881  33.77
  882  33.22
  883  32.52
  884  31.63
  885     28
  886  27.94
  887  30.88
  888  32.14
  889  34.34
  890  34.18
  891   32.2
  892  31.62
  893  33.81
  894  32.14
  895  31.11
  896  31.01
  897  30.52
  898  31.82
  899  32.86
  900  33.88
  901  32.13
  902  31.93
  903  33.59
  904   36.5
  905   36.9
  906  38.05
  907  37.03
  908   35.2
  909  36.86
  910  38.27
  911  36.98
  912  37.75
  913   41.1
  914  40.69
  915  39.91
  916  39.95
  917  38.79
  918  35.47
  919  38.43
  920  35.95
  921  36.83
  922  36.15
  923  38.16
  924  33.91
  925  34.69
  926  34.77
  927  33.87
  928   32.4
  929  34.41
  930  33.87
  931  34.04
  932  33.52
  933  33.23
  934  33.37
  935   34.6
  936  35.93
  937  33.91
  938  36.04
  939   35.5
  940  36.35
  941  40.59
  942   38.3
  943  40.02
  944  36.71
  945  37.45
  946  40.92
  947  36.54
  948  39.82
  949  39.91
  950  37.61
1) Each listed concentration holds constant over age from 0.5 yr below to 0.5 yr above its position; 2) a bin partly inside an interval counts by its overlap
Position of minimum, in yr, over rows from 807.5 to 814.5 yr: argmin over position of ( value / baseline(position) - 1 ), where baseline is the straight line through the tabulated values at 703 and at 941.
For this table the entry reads 810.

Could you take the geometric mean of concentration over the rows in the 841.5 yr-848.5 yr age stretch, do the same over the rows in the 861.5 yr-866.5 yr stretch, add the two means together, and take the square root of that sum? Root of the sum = 8.1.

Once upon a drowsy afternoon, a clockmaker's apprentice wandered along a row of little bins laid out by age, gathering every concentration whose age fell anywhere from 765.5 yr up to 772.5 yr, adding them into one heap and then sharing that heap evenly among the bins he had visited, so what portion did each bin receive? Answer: 20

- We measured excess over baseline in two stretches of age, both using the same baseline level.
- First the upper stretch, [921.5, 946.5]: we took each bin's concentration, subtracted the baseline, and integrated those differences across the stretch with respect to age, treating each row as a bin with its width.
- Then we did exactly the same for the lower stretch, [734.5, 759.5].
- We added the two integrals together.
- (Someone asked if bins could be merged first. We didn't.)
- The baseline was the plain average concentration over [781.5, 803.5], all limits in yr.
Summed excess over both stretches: 145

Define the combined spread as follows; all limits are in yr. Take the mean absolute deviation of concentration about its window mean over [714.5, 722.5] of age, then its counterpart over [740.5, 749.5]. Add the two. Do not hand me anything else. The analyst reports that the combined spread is 1.2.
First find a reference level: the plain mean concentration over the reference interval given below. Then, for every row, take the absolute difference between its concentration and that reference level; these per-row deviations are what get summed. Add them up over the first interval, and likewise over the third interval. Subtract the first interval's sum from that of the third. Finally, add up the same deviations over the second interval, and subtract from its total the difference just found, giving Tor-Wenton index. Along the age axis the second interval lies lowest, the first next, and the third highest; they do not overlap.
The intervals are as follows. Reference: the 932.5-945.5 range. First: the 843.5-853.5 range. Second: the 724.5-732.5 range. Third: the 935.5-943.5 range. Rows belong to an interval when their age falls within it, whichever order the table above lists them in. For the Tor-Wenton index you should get 168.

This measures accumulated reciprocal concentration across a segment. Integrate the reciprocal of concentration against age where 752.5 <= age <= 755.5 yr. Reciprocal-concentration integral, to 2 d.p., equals 0.16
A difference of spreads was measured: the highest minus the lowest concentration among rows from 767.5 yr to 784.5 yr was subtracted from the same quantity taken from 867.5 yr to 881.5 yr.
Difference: 0.7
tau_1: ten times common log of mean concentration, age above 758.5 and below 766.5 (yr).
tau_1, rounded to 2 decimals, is 12.93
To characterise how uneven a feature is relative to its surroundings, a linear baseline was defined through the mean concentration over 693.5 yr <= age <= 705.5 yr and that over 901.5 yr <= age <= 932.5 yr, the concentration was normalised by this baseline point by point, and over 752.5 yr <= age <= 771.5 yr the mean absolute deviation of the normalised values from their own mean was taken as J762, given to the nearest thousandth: 0.025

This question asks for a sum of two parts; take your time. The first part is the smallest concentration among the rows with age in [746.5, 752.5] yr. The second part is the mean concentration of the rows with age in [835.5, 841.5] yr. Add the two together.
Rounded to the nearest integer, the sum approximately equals 52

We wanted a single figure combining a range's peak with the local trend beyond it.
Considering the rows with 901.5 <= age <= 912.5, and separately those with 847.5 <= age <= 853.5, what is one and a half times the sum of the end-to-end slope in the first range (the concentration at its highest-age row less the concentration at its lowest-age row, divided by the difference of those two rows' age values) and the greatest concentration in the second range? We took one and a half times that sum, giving 57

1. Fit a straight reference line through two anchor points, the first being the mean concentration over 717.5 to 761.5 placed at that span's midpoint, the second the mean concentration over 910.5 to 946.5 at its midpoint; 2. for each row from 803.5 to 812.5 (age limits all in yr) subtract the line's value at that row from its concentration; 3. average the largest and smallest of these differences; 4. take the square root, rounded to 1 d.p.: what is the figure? 1.7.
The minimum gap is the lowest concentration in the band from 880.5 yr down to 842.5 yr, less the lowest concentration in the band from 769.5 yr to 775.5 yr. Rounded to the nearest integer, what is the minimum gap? 10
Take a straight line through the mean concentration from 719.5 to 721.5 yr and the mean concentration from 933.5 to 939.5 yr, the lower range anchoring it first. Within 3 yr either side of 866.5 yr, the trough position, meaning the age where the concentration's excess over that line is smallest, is 869 yr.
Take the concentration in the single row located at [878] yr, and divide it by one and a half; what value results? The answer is 19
